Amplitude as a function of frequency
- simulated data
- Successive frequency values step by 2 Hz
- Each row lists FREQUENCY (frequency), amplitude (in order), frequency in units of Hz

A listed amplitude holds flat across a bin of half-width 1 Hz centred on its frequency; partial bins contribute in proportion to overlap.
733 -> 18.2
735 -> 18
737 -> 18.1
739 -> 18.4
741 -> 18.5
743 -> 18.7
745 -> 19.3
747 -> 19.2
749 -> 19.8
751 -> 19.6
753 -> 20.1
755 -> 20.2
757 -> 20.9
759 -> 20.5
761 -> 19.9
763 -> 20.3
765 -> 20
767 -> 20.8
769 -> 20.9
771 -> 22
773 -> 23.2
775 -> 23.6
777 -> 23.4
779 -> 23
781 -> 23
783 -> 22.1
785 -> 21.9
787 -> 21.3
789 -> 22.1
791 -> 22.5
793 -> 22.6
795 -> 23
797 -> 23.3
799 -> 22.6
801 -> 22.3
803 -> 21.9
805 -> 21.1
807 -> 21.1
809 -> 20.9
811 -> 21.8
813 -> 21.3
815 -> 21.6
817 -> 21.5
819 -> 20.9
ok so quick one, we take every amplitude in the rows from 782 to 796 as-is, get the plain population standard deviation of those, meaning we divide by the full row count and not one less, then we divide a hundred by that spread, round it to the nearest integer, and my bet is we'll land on 197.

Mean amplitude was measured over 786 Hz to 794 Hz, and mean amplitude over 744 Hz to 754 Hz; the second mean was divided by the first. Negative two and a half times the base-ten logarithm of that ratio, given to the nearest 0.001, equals 0.132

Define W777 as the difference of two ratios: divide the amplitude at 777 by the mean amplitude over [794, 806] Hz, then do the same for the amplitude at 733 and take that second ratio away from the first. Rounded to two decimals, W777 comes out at 0.23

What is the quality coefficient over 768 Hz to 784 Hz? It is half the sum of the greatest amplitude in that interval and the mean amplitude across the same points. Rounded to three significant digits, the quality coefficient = 23.1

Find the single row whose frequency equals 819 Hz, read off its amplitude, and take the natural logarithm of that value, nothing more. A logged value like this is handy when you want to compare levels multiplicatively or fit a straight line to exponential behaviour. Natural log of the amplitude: 3.04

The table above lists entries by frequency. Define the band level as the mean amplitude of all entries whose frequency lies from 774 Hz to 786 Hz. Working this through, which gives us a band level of 22.8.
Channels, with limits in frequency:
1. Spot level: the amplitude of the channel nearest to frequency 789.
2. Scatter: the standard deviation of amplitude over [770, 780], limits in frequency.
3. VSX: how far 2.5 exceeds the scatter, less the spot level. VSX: -20.2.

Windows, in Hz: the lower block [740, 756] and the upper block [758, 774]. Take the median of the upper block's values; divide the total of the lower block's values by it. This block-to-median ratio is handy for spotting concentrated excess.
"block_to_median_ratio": 7.5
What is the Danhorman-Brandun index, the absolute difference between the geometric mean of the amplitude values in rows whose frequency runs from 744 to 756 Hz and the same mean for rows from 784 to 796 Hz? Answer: 2.5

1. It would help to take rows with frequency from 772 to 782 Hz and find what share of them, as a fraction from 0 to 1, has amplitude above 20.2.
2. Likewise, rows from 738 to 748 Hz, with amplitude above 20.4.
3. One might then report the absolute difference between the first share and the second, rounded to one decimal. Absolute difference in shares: 1.0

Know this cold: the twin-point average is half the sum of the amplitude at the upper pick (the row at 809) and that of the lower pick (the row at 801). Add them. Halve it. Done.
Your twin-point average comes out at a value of 21.6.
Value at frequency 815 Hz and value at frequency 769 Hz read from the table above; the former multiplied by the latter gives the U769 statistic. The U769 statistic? 451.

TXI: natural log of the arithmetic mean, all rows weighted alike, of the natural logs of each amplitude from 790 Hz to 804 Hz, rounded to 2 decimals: 1.14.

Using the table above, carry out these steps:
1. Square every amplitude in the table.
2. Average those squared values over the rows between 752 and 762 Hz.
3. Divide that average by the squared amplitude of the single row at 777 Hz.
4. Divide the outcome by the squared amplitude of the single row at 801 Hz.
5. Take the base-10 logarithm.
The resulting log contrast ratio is -2.82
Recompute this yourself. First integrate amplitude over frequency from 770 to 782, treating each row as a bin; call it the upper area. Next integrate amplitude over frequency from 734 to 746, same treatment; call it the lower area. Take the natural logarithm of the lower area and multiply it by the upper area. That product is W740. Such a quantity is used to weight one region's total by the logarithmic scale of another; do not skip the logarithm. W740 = 1493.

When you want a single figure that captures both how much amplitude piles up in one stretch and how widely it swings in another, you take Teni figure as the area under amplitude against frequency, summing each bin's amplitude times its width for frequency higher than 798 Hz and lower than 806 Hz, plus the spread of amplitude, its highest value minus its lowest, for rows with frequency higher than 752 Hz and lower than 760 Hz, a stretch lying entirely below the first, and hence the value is 177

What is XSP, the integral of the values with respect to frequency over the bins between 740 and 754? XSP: 270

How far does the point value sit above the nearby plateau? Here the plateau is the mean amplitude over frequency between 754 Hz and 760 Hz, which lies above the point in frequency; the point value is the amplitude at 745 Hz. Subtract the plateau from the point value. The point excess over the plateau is -1.2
